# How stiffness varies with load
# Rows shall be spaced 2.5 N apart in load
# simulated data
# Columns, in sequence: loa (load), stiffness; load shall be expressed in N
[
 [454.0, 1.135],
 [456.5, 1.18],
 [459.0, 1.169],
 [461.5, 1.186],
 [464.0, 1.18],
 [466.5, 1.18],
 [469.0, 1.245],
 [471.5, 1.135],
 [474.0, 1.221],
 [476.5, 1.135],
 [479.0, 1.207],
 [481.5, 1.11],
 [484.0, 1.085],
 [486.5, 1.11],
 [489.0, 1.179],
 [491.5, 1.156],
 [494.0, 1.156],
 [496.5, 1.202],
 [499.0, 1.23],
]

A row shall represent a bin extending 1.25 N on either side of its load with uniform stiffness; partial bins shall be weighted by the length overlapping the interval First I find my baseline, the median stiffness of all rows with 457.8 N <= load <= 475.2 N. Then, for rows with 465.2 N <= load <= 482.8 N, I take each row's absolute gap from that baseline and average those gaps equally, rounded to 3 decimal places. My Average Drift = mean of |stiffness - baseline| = 0.042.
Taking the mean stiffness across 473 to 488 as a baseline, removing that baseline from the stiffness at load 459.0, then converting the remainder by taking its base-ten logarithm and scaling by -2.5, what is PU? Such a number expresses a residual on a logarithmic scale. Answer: 4.0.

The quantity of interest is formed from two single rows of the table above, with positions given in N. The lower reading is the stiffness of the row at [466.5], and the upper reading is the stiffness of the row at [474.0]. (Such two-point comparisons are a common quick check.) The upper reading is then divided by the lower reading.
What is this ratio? 1.03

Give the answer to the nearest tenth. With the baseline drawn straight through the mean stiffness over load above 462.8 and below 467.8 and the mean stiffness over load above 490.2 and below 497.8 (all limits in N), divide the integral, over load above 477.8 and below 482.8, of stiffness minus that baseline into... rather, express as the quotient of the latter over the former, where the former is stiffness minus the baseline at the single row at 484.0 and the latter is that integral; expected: 1.0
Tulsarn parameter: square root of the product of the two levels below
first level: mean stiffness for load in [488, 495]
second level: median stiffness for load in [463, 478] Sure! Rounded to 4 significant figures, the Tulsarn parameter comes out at 1.172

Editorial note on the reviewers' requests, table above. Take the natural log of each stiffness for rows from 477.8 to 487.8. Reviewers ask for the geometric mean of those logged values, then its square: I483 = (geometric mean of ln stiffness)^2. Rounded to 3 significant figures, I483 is 0.0129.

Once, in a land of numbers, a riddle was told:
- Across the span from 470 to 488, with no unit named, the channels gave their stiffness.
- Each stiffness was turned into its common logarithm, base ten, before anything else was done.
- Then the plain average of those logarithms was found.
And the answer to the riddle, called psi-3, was 0.058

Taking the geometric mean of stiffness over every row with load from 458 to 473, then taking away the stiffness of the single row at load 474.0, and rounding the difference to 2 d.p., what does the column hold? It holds -0.04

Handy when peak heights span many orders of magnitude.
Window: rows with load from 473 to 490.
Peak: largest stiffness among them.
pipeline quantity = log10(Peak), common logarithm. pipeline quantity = 0.087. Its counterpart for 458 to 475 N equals 0.095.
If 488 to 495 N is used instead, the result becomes 0.072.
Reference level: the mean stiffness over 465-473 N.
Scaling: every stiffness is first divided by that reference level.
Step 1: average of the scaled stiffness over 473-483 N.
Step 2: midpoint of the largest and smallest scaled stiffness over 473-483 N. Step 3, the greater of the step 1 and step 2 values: 0.98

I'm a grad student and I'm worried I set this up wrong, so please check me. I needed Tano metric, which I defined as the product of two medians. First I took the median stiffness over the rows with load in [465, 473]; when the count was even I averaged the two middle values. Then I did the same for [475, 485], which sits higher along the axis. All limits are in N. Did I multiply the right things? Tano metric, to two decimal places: 1.32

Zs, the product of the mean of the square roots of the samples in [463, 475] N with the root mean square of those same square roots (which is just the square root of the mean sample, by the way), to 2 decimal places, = 1.19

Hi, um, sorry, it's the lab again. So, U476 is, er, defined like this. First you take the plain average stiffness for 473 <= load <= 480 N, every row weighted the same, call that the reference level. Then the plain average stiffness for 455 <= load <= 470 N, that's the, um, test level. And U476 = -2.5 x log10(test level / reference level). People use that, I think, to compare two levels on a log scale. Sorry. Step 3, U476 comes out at -0.002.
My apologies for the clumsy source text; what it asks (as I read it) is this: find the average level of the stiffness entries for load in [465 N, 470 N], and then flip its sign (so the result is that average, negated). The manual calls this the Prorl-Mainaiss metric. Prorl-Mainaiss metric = -1.21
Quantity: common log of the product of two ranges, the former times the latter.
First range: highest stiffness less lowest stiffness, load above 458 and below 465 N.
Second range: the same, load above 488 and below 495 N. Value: -3.41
